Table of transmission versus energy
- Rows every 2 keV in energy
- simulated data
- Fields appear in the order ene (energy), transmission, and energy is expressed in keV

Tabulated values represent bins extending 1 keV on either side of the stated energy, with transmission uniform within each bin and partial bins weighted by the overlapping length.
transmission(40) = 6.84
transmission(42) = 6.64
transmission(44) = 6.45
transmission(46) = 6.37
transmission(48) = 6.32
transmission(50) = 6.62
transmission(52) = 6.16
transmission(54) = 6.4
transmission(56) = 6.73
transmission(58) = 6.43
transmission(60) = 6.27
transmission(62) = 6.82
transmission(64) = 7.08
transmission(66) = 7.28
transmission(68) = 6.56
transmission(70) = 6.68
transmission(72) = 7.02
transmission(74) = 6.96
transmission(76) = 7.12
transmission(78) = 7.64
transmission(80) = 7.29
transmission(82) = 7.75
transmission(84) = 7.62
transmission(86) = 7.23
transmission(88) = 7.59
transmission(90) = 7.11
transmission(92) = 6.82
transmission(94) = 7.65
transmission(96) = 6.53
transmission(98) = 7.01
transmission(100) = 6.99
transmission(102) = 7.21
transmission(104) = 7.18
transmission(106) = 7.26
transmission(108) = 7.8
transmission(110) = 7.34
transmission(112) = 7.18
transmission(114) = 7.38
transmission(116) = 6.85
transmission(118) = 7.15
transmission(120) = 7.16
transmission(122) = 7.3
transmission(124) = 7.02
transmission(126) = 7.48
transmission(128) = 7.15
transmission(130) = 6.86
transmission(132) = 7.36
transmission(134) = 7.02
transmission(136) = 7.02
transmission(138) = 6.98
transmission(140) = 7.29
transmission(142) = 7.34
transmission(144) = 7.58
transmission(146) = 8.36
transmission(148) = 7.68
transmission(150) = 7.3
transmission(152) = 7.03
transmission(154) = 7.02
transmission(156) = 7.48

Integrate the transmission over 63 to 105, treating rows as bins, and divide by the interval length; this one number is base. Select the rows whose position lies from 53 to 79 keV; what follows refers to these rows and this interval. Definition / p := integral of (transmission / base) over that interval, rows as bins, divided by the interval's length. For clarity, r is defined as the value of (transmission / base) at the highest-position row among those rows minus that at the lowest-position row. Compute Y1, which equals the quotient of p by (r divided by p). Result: 5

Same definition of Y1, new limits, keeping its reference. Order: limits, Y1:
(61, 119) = 22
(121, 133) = 121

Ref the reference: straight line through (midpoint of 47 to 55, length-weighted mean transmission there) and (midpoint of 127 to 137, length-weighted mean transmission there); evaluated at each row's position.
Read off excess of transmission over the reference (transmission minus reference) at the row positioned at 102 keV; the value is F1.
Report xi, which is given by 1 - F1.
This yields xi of 0.61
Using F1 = 0.39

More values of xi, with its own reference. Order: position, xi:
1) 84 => 0.04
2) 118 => 0.81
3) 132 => 0.72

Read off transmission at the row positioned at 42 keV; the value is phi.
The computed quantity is 6.64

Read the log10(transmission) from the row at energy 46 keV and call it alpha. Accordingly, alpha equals 0.80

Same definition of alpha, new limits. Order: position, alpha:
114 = 0.87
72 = 0.85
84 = 0.88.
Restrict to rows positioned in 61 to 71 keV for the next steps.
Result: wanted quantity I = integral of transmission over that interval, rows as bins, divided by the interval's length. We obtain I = 6.88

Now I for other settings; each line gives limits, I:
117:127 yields 7.22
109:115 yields 7.30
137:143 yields 7.20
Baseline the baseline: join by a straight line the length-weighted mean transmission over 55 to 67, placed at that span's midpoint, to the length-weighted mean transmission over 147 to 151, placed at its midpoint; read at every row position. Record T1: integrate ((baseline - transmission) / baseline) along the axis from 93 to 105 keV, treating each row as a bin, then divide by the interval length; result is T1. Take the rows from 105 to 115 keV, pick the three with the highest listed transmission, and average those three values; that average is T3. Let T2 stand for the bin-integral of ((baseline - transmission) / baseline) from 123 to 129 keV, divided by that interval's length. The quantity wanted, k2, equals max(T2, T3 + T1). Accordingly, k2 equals 7.50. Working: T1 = -0.002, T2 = 0.01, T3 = 7.5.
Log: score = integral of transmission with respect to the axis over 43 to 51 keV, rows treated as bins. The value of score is 52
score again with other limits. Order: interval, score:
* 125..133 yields 58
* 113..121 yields 57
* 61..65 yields 28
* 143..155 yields 90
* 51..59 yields 51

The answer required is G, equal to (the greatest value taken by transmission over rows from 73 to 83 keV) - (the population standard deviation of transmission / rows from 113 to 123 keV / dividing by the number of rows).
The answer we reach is 7.6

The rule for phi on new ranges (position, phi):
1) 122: 7.3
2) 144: 7.58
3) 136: 7.02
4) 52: 6.16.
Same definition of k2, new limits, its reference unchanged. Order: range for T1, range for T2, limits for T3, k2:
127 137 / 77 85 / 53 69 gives 7.10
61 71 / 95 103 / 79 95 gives 7.66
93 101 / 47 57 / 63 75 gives 7.13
